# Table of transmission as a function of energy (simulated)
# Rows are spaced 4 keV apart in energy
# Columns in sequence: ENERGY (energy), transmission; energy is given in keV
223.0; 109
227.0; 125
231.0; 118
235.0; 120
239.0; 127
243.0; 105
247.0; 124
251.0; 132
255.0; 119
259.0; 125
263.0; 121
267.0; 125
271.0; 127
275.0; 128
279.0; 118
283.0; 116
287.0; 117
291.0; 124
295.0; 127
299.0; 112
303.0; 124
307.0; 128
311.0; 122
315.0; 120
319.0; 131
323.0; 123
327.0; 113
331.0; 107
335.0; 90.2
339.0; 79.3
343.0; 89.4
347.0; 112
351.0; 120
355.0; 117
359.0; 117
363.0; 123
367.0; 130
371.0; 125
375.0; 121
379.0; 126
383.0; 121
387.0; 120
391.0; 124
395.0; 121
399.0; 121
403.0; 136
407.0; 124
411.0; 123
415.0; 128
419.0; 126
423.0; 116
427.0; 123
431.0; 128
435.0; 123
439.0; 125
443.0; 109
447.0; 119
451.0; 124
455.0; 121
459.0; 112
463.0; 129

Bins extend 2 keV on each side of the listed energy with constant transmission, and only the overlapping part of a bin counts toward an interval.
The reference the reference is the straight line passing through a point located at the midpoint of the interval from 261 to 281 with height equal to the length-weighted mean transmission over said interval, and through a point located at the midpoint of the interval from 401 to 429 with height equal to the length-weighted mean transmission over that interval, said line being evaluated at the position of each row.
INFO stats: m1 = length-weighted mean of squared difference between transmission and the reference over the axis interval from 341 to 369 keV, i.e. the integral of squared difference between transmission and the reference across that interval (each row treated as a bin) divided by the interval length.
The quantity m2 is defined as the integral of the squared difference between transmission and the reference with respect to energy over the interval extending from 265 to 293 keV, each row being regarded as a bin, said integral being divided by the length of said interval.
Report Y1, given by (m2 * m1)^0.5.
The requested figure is 74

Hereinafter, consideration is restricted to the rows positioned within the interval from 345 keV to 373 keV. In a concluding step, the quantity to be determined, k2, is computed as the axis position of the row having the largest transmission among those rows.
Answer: 367.0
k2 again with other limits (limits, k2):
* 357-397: 367.0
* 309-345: 319.0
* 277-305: 295.0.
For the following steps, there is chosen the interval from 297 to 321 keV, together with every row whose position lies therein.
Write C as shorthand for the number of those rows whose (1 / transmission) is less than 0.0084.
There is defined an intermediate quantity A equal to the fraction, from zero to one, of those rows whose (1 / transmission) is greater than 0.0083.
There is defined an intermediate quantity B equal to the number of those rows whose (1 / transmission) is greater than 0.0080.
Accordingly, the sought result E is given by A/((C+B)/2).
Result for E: 0.07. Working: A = 0.3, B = 4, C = 5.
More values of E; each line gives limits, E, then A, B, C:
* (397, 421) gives 0.00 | 0.0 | 3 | 6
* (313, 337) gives 0.17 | 0.7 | 5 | 3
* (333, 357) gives 0.29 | 1.0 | 6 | 1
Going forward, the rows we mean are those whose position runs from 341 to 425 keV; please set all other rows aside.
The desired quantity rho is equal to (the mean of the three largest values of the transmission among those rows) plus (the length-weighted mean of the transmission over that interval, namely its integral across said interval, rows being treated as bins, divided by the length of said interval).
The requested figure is 252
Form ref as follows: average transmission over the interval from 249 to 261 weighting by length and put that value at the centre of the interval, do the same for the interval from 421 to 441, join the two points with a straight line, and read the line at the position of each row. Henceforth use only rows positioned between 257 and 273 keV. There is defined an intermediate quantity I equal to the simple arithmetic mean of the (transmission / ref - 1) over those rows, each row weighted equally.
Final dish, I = -0.006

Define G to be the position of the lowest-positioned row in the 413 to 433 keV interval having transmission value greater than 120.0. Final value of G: 415.0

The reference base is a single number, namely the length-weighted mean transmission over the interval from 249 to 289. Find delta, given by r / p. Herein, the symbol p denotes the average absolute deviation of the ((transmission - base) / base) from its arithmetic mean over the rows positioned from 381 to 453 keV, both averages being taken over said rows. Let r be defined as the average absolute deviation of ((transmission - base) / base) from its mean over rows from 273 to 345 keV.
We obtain 3.0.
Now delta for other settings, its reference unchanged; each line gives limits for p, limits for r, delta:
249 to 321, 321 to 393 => 2.4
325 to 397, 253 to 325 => 0.4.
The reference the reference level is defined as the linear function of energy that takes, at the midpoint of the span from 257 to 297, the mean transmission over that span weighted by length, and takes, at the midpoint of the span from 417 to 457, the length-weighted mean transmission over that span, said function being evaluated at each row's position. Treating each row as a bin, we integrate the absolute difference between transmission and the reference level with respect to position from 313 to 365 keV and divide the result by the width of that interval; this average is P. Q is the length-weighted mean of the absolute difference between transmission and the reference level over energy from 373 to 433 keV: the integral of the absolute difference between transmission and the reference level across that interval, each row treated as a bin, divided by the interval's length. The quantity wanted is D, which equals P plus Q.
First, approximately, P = 12.9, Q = 3.6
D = 16.5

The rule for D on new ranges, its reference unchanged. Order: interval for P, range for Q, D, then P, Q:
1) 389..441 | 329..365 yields 20.2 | 3.9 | 16.3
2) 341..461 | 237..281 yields 10.2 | 5.1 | 5.1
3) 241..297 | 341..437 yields 10.1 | 5.0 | 5.1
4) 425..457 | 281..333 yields 9.4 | 3.9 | 5.6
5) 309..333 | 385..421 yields 10.0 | 6.1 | 3.8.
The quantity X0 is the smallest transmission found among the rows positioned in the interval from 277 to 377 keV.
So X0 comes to 79.3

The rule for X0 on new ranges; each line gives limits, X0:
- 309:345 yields 79.3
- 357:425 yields 116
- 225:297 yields 105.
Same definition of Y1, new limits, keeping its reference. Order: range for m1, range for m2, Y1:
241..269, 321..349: 214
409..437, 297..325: 23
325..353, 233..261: 218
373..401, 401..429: 20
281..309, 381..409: 33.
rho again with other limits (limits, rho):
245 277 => 254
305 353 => 239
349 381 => 249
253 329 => 251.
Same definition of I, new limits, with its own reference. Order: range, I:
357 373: -0.001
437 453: -0.029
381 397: -0.017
